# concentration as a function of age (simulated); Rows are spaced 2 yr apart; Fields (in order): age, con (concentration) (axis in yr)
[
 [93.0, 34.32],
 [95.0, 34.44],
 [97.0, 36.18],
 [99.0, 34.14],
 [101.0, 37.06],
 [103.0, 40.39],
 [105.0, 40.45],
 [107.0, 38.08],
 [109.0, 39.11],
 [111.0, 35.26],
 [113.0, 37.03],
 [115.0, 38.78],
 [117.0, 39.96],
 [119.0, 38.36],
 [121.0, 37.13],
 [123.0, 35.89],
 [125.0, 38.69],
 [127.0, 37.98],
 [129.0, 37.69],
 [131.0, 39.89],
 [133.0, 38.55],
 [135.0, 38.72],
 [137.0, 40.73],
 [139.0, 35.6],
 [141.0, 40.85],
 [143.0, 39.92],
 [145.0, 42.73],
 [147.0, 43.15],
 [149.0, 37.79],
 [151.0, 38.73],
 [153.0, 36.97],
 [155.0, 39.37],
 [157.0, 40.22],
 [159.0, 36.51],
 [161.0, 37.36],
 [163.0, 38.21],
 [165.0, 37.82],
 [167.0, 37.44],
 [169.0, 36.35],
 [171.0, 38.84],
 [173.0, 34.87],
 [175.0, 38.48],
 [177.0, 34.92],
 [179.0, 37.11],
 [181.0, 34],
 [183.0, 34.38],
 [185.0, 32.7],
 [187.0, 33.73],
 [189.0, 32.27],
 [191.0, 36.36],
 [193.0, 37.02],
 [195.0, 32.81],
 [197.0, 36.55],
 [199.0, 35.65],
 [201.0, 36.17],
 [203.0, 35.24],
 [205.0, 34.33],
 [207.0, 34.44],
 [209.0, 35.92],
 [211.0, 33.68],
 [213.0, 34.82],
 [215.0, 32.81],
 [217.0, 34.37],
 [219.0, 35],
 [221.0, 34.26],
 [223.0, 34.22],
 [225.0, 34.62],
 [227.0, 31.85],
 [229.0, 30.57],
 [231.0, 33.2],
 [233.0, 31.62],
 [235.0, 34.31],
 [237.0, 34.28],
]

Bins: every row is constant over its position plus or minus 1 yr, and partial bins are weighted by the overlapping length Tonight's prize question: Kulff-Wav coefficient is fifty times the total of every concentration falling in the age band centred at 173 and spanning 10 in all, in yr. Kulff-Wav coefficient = 9173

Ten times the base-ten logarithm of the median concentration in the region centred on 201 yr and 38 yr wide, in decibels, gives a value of 15.4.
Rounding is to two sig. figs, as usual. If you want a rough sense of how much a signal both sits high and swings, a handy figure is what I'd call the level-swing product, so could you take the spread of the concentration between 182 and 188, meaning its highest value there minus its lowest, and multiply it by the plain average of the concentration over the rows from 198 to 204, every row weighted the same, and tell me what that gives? 60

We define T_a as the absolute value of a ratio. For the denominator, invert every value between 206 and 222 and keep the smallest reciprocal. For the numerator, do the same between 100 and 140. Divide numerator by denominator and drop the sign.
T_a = 0.88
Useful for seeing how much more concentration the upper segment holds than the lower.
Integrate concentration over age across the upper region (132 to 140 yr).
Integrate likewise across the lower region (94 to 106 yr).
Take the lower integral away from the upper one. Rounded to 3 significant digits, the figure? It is -138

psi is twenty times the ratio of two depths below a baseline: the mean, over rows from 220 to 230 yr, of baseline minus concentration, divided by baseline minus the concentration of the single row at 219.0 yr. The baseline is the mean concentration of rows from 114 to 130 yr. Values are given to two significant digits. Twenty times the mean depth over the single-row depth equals 32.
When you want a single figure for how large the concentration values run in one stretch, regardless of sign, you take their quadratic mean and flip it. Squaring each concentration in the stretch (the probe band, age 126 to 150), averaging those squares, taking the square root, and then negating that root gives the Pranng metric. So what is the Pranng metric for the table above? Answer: -40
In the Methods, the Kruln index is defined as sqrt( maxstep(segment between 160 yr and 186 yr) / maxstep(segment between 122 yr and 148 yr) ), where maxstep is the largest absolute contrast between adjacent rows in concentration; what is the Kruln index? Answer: 0.87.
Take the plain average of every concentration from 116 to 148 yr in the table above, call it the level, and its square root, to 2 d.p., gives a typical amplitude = 6.25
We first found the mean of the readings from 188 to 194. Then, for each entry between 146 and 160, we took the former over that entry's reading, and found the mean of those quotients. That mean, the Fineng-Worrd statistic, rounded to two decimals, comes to 0.91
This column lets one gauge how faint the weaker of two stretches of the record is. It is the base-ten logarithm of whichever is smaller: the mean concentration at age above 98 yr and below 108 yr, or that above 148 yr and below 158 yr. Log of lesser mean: 1.58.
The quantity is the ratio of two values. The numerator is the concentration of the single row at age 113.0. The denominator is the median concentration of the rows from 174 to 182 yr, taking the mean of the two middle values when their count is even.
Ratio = 1.03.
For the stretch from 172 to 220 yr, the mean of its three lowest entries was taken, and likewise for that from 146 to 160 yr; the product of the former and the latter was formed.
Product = 1209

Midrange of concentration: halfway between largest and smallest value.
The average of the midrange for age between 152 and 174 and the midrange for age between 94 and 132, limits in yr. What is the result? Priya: 37.42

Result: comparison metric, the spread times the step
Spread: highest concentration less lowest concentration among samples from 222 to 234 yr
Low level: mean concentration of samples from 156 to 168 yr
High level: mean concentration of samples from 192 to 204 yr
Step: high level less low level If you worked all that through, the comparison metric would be -10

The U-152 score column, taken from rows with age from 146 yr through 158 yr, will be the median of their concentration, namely 39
